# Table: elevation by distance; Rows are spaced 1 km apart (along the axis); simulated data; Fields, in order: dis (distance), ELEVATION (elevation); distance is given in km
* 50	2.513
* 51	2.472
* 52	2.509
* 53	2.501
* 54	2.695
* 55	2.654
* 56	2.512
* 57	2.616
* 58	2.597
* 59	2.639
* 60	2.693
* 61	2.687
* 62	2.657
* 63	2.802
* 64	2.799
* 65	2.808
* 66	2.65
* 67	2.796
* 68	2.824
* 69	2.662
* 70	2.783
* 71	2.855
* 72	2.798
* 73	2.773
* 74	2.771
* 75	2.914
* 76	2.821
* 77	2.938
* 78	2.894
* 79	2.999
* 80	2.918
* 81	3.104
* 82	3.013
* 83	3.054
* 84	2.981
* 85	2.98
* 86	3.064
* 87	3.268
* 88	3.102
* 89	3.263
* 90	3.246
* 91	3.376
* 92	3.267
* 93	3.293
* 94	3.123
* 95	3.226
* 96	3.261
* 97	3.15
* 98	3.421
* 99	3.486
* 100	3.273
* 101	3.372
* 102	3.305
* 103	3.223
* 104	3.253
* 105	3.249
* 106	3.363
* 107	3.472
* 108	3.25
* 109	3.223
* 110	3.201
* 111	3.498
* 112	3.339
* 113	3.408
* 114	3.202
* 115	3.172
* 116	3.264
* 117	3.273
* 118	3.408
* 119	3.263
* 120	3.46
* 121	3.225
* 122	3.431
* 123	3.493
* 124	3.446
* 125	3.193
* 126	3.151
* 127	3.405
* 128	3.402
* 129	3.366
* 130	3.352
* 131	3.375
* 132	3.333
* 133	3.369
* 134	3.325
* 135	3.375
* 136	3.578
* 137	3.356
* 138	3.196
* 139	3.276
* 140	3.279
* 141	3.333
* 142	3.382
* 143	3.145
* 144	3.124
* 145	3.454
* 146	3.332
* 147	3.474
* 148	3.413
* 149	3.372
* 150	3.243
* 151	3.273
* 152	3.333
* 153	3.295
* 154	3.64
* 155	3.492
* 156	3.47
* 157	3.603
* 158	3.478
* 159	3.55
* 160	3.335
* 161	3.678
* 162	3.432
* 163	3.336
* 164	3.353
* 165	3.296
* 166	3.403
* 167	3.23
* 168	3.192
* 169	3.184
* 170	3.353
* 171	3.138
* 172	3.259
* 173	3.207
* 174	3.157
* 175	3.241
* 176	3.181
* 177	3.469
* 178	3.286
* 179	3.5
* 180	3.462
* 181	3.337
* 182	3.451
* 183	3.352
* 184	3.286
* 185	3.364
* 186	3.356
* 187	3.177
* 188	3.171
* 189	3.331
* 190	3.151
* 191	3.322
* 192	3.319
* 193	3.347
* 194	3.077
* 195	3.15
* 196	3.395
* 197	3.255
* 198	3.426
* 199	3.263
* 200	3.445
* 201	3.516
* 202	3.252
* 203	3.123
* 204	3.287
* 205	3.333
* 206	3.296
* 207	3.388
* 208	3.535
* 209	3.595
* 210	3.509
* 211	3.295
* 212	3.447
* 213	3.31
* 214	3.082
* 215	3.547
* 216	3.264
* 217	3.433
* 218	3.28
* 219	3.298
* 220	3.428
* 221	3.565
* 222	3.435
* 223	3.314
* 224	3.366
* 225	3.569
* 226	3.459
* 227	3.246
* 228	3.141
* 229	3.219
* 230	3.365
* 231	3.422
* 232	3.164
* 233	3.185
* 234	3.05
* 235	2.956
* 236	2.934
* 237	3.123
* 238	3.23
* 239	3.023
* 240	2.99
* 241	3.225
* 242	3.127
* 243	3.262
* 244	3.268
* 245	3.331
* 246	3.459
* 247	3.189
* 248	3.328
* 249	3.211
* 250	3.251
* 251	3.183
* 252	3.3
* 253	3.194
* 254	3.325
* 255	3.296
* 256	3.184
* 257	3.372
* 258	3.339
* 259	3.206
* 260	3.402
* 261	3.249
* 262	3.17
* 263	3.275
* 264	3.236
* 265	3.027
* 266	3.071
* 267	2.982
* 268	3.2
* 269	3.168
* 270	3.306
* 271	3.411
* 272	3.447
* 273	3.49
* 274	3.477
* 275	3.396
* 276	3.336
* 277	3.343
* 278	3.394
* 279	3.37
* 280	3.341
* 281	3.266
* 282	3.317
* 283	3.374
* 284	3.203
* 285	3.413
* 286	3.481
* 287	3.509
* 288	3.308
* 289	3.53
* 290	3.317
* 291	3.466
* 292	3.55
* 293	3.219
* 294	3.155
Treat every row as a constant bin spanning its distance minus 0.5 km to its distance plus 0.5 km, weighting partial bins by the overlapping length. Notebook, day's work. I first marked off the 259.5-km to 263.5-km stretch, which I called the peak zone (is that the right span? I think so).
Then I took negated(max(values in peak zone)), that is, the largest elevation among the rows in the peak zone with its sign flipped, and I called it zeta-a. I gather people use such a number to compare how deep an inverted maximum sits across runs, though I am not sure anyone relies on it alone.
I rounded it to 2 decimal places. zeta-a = -3.40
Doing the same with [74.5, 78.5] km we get -2.94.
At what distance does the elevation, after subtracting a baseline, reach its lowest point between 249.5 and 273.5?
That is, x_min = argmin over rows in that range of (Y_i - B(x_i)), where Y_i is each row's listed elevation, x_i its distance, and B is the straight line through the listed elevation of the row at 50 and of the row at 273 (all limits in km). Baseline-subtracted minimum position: 267 km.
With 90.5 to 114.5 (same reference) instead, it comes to 114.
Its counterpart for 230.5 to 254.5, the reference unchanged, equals 236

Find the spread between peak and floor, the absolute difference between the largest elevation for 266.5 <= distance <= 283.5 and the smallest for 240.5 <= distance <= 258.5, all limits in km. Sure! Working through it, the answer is 0.36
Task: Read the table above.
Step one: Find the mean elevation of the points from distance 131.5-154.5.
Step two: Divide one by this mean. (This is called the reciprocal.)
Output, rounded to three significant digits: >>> 0.299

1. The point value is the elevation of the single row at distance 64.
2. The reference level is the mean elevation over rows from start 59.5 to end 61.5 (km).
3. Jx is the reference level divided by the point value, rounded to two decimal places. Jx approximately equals 0.96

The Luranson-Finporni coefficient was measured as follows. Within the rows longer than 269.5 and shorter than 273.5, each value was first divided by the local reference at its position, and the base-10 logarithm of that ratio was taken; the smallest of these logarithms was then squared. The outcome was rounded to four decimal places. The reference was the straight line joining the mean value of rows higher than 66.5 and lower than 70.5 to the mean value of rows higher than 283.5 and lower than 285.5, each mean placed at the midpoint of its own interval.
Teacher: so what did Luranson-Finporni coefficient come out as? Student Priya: 0.0000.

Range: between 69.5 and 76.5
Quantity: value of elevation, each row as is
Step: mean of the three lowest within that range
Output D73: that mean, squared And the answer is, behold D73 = 7.7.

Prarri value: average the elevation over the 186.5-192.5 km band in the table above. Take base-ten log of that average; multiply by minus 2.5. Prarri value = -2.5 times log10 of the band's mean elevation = -1.28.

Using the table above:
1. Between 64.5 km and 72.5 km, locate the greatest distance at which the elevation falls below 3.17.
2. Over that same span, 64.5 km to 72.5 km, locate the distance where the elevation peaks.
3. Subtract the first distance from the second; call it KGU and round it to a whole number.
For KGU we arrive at -1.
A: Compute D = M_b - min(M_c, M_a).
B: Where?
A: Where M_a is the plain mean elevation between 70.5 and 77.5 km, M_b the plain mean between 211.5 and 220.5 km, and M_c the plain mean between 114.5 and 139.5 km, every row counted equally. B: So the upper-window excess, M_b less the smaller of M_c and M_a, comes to 0.50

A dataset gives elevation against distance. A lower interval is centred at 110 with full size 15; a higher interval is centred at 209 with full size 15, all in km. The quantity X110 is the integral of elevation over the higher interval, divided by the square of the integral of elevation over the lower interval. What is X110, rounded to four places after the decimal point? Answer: 0.0206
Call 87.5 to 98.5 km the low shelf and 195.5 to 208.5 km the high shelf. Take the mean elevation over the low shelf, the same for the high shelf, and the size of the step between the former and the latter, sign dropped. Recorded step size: 0.10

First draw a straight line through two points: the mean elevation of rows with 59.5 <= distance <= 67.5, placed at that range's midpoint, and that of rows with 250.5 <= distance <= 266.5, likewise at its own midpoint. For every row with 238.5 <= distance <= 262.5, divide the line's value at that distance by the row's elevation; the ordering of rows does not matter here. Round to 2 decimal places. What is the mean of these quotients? 0.99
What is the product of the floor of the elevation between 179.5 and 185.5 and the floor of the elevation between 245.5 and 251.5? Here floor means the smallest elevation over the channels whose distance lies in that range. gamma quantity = 10.5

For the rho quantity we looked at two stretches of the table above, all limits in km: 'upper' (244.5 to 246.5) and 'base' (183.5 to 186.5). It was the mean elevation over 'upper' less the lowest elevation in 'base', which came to 0.1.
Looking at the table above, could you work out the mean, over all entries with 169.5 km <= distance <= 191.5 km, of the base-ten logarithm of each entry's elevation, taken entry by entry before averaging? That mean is 0.518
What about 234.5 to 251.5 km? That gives 0.502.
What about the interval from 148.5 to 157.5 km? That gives 0.533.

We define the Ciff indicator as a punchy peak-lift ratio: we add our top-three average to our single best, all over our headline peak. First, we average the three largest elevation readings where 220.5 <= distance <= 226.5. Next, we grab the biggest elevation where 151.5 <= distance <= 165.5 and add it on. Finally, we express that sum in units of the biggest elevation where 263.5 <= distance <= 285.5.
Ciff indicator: 2.07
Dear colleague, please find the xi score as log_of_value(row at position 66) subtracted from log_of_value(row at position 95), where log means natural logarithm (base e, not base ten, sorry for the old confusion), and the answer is 0.20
